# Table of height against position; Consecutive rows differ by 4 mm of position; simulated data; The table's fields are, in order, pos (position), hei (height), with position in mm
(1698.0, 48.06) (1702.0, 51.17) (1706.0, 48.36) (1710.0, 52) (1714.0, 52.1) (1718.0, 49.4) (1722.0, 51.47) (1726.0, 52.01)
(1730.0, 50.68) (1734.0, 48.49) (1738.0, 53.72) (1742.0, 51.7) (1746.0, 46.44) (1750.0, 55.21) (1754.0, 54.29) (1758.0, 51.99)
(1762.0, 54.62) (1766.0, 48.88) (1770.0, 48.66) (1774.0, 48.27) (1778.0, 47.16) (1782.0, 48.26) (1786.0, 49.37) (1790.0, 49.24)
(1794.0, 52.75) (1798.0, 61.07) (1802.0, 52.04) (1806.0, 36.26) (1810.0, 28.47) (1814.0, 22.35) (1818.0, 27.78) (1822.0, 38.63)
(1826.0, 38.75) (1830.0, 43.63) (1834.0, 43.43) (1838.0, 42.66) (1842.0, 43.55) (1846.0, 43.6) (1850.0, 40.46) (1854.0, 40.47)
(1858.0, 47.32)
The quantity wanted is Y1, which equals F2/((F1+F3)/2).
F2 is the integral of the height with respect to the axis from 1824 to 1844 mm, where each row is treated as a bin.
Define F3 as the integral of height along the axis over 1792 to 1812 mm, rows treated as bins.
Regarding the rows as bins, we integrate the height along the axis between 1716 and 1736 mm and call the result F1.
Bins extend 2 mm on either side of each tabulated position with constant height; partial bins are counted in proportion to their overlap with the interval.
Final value 0.88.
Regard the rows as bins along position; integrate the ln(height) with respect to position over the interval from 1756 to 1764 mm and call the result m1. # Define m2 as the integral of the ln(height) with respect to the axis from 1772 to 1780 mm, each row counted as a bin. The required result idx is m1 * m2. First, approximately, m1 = 31.8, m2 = 30.9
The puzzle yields 983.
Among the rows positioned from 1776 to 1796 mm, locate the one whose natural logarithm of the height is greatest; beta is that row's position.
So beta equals 1794.0 mm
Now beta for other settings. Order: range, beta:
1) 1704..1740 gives 1738.0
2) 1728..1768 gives 1750.0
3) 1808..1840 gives 1830.0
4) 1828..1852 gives 1830.0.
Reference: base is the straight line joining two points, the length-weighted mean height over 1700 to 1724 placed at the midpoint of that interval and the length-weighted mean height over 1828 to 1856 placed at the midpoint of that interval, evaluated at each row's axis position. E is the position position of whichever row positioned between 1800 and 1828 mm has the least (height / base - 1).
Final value 1814.0 mm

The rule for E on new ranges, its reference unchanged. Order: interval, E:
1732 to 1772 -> 1746.0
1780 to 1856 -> 1814.0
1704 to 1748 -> 1706.0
